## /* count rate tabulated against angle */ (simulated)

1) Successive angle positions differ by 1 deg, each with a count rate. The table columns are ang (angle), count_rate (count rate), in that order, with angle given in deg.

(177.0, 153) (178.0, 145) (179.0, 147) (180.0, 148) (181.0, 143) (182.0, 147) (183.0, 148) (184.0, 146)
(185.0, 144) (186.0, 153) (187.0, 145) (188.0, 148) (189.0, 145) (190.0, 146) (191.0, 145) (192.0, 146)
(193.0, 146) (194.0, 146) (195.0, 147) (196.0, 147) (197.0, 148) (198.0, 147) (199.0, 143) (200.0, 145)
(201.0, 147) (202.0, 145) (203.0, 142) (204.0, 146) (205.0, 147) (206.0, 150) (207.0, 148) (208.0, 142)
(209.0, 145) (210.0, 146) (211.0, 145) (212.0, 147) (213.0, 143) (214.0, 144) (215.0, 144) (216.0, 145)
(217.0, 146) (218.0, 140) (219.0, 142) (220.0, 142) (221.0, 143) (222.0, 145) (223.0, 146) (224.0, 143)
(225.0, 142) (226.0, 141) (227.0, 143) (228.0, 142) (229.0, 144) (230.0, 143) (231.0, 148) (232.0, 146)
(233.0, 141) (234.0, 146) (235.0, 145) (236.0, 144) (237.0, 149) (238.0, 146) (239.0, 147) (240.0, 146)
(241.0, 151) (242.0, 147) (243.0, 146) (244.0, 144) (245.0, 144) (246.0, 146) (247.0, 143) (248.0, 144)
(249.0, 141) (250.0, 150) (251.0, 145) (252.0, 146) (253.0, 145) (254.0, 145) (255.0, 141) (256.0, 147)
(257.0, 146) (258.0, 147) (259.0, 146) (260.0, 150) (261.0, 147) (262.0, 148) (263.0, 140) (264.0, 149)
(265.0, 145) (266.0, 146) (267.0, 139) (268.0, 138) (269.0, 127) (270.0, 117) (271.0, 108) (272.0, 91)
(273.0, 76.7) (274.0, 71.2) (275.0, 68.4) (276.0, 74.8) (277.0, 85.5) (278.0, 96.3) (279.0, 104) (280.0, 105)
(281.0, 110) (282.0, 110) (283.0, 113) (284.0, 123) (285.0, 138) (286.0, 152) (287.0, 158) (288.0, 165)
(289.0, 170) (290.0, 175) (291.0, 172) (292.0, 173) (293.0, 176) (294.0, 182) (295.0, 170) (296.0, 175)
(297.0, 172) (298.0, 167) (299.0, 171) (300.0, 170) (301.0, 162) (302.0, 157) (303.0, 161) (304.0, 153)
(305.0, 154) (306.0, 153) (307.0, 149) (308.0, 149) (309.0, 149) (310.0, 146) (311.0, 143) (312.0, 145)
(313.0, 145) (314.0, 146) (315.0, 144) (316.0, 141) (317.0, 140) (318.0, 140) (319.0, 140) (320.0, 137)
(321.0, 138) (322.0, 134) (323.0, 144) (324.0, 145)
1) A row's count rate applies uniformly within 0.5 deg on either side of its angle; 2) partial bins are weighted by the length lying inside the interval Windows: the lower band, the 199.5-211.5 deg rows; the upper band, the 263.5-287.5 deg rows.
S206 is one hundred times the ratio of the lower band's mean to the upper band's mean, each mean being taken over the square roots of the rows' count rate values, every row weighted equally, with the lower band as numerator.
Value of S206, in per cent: 114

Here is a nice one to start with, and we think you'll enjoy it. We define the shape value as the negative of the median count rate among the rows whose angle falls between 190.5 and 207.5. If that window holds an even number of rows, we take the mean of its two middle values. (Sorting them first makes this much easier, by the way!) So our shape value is -146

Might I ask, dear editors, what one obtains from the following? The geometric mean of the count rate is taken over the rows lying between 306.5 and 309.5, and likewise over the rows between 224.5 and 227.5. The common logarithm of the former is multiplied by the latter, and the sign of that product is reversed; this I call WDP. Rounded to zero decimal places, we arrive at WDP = -309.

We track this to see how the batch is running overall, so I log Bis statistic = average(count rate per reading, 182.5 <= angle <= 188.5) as 147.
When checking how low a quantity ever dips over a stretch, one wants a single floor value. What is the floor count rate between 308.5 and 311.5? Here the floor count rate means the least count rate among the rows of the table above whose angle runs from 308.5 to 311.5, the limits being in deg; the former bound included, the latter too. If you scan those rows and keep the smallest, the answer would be 143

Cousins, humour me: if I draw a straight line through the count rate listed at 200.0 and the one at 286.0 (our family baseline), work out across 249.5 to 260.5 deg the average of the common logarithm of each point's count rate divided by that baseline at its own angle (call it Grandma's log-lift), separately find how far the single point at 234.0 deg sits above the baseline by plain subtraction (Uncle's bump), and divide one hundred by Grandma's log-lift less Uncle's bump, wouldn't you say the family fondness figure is 57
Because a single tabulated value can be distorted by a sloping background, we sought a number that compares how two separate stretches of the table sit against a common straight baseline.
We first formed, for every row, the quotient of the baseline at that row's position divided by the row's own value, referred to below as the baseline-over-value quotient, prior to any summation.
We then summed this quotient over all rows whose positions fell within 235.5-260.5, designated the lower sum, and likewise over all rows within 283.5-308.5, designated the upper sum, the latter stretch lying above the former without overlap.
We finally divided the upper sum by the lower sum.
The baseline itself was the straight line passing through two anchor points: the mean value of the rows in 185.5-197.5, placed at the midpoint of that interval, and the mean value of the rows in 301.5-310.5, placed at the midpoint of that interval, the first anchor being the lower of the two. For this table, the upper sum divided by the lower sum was 0.92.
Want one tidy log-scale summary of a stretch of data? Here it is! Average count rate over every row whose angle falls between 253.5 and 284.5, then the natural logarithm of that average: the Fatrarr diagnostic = 4.80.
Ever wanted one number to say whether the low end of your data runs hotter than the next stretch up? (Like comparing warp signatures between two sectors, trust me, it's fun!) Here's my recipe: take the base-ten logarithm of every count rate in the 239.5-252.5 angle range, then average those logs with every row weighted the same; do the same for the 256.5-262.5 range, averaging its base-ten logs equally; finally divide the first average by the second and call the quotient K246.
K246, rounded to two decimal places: 1.00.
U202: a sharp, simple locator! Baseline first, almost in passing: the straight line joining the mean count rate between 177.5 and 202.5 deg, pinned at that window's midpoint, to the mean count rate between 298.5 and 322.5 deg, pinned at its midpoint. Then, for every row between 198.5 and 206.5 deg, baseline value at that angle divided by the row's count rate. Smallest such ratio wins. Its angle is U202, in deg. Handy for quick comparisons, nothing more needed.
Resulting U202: 206.0 deg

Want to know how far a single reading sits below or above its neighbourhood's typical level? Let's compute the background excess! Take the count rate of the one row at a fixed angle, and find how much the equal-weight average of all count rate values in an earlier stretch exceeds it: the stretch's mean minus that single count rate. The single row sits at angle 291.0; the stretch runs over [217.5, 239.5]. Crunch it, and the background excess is -28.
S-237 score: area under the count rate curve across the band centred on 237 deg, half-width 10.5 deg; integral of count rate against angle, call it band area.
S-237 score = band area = 3051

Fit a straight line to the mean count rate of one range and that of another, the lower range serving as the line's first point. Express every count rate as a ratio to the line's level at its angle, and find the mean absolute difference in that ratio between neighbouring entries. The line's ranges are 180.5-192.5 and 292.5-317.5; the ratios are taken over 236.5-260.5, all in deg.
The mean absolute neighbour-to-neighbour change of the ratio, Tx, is 0.0170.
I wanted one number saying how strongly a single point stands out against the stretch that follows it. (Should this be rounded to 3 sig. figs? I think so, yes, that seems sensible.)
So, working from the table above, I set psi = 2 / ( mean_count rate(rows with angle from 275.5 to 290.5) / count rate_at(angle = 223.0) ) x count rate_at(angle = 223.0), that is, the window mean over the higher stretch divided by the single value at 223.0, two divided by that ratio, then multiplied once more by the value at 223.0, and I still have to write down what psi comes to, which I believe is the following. 340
